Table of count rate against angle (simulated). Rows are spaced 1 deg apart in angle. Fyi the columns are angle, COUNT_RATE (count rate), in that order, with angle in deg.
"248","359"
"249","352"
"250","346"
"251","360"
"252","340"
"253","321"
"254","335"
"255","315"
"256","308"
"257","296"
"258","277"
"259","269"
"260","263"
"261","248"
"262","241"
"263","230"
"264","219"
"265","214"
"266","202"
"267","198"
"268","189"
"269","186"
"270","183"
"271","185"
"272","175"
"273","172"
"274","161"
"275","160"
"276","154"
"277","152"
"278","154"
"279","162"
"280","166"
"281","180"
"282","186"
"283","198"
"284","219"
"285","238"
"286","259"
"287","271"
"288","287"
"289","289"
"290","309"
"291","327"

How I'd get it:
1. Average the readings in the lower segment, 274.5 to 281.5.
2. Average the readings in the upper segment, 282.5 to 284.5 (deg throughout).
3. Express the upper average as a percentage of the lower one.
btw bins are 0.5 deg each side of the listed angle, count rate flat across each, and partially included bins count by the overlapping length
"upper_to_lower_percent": 129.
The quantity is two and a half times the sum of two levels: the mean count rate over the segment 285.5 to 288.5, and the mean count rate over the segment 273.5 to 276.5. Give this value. 1077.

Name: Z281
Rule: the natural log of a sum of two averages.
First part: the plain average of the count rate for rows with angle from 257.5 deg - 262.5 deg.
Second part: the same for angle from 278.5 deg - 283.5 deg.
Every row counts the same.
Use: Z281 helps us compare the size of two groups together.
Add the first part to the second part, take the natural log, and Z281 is 6.08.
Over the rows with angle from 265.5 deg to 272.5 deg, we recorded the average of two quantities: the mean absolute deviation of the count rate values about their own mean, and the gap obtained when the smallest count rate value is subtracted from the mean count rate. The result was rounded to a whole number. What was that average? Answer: 10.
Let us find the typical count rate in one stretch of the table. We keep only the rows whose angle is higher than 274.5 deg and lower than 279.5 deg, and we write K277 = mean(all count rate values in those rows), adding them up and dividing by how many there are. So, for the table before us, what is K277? 156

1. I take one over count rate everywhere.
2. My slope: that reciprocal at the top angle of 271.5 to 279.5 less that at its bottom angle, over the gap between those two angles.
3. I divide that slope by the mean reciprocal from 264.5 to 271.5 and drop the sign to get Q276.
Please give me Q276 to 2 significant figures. 0.013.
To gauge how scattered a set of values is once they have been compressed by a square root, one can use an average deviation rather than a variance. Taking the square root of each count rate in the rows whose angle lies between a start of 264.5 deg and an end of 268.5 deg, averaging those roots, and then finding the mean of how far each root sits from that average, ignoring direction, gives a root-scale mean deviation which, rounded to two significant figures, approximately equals 0.26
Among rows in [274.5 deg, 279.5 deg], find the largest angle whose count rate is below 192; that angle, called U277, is 279 deg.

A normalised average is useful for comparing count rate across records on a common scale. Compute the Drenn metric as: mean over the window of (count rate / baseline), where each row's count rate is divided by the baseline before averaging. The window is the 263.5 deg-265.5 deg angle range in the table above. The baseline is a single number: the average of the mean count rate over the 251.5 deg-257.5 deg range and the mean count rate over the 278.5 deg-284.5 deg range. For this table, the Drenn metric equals 0.86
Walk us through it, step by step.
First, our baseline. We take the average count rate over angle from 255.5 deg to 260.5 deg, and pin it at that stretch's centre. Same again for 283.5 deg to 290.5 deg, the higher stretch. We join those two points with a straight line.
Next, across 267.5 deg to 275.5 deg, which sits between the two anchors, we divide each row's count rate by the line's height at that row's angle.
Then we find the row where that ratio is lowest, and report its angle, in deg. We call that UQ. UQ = 275 deg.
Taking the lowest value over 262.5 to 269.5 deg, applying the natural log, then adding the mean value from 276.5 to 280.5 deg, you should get 164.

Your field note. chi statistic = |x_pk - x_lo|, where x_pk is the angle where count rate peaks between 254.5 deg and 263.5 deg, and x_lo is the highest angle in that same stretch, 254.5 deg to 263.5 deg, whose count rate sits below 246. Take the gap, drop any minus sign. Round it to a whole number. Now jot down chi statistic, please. 8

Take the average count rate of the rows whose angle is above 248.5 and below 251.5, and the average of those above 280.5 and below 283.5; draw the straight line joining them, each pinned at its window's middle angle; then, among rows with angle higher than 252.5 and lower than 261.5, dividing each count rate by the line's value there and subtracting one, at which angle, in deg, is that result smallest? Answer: 261 deg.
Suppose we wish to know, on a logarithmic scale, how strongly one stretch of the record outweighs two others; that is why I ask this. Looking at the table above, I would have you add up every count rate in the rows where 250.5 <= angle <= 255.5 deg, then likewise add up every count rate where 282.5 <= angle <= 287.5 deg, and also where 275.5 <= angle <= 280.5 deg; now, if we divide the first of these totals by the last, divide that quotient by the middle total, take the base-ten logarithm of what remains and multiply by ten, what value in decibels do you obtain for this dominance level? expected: -27.5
